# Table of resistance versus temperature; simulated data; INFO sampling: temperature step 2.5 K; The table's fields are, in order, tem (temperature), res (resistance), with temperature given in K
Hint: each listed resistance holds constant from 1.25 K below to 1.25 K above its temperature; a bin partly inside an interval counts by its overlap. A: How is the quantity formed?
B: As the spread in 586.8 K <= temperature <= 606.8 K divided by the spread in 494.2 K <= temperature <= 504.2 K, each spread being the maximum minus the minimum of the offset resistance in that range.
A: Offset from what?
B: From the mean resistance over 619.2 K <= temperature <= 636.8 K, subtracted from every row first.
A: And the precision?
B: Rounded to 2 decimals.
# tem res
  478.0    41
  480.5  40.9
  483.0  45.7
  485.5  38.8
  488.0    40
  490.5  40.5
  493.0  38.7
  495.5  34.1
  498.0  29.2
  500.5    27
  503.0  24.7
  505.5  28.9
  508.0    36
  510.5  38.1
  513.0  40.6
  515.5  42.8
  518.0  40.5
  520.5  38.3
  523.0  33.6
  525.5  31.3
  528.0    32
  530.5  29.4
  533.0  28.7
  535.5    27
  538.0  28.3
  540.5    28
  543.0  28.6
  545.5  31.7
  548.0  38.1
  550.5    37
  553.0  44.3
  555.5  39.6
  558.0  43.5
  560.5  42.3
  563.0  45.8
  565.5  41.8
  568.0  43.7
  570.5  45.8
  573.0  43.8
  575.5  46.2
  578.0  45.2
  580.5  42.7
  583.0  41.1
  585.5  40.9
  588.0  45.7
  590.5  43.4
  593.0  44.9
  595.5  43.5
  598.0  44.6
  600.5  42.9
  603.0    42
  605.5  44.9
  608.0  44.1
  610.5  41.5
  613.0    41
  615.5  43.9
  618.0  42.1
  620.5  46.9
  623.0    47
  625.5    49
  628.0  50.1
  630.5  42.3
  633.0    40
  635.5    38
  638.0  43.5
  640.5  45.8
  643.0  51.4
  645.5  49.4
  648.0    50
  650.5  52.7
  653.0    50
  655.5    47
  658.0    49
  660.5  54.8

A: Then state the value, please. 0.39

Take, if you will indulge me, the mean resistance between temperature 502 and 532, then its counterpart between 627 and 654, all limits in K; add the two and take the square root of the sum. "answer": 9.02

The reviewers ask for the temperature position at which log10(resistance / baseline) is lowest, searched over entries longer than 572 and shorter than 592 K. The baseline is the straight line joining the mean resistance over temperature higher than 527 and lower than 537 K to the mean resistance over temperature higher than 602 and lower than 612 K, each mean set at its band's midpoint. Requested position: 585.5 K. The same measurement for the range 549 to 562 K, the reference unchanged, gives 550.5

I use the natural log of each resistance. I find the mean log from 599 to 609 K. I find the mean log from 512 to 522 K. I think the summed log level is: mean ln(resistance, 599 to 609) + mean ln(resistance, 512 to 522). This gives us 7.5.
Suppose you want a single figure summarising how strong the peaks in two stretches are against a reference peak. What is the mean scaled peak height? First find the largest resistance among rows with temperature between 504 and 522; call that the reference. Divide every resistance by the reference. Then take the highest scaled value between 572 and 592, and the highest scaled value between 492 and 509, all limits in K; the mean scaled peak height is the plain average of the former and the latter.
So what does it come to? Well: 0.99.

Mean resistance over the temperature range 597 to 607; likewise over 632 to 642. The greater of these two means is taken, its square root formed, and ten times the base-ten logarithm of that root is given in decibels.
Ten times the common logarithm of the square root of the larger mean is 8.20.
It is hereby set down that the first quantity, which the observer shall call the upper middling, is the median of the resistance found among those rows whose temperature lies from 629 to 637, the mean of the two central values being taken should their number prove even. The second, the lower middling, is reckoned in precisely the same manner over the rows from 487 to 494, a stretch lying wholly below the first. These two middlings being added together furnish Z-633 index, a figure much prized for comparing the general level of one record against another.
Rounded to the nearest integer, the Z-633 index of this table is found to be 80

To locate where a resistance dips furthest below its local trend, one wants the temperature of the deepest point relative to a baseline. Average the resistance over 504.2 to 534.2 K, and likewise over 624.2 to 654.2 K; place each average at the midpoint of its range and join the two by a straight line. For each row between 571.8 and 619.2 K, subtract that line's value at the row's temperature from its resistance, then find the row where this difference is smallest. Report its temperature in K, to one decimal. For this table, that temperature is 613.0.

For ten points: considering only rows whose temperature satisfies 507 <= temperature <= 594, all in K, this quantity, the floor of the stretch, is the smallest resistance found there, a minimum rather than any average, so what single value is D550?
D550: 27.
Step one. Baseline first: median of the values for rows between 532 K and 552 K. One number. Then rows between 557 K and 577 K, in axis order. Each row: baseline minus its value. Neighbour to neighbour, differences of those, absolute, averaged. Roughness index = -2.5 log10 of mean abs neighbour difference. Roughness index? -1.0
